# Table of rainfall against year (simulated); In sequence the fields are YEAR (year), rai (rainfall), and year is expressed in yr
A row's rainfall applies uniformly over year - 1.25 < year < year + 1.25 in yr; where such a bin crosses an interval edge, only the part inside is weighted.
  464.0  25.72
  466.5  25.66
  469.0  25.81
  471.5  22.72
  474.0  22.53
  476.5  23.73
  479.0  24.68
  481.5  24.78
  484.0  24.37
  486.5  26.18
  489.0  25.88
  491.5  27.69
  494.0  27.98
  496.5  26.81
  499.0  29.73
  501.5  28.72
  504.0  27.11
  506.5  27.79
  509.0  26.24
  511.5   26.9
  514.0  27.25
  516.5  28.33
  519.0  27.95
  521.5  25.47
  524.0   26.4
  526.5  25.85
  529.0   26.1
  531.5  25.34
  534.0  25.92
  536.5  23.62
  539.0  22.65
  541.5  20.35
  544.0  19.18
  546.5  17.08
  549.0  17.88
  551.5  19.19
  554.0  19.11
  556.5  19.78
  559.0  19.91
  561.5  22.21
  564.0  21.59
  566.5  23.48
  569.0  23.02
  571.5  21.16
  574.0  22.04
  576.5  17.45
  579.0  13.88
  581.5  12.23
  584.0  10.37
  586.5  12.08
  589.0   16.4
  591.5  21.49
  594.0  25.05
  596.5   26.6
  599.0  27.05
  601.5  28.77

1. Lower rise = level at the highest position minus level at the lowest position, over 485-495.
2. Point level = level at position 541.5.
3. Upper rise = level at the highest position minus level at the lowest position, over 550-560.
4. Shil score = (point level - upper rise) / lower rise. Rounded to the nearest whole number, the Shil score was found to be 11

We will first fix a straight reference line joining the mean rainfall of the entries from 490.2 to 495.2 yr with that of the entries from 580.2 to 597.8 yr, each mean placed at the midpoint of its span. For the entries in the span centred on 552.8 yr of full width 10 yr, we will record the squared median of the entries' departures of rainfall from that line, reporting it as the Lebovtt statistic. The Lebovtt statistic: 5.7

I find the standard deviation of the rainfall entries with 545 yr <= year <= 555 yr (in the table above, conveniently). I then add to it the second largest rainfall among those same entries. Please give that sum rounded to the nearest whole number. 20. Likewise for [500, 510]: 29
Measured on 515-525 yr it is 29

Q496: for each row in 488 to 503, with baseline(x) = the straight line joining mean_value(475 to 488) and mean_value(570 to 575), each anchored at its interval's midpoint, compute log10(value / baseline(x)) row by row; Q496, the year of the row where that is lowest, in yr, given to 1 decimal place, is 489.0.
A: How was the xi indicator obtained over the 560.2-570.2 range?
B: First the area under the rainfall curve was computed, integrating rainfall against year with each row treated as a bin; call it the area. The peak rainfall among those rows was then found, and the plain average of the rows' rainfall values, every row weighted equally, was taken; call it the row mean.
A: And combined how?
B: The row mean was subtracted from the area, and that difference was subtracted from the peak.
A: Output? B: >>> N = -180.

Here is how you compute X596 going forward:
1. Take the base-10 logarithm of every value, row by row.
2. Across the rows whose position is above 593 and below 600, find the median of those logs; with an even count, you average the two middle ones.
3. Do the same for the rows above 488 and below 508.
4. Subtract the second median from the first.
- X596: -0.02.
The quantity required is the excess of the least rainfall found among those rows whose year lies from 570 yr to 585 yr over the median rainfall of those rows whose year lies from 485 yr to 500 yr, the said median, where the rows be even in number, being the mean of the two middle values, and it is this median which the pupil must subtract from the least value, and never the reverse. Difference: -17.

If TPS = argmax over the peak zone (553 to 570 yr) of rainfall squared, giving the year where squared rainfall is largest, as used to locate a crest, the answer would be 566.5 yr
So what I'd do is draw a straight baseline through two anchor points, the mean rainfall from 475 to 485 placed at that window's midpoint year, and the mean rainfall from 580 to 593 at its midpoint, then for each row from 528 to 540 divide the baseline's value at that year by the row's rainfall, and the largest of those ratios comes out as 0.84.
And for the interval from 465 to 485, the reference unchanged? 1.11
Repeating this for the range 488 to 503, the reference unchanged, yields 0.91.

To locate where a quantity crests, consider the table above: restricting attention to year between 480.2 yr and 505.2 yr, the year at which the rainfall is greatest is 499.0 yr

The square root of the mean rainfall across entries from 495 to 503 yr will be 5.3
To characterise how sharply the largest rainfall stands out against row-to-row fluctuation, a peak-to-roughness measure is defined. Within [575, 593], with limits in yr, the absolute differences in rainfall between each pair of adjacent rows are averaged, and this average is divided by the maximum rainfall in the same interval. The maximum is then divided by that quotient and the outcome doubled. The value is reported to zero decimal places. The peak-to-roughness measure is 304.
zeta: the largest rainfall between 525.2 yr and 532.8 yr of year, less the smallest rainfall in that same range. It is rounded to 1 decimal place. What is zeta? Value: 0.8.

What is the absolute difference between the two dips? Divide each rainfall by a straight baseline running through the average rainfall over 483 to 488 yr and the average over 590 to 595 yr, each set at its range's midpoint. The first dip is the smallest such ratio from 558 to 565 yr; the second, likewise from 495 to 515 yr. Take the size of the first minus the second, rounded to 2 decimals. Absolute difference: 0.22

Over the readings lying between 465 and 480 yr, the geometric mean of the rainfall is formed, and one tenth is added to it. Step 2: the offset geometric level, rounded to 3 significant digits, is 24.3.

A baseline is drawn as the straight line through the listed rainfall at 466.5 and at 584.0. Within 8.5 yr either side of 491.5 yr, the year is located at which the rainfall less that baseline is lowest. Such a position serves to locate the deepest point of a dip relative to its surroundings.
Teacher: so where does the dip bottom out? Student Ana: 484.0 yr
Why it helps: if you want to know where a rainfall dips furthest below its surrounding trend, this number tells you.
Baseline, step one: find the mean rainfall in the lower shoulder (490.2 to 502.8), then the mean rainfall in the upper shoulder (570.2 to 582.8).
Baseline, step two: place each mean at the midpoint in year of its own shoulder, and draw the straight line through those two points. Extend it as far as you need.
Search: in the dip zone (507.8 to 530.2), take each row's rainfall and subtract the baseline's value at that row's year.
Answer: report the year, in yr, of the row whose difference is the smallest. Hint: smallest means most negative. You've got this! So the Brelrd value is 509.0 yr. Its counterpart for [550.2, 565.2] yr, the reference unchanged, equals 551.5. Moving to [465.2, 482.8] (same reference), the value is 471.5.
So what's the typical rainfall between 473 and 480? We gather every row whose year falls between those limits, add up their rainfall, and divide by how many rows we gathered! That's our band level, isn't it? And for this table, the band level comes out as 23.6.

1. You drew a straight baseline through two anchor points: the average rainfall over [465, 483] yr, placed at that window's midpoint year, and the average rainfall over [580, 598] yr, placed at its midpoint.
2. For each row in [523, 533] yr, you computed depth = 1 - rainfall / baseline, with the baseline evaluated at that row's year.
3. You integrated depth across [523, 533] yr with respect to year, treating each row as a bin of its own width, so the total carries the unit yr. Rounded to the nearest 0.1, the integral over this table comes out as -2.2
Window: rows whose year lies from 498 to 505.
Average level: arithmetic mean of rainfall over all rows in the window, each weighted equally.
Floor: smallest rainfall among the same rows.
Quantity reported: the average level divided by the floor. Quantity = 1.05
